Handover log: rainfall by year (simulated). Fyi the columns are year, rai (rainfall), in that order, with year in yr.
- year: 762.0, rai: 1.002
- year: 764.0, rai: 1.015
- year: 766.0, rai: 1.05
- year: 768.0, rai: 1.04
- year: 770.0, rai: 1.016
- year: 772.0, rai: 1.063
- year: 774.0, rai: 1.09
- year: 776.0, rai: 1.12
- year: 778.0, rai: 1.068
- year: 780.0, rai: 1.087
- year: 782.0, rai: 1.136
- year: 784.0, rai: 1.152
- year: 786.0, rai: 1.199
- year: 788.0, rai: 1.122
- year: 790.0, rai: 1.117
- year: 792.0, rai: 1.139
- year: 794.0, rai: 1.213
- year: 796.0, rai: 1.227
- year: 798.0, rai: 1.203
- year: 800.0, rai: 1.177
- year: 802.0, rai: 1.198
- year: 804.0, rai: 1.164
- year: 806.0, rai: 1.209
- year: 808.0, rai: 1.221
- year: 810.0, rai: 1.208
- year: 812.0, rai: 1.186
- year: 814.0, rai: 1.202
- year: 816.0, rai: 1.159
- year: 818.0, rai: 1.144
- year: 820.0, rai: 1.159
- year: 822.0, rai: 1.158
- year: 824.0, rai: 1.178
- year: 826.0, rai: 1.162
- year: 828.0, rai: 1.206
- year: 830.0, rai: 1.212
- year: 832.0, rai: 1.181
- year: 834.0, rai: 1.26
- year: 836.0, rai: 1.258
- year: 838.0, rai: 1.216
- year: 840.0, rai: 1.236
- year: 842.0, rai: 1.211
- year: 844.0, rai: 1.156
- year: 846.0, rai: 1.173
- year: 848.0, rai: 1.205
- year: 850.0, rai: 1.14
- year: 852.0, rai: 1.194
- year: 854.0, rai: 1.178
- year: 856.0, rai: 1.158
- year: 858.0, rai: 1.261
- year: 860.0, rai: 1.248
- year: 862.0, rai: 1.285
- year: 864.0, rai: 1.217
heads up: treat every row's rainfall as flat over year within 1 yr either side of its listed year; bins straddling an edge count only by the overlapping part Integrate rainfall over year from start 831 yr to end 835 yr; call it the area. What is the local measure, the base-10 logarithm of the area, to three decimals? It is 0.689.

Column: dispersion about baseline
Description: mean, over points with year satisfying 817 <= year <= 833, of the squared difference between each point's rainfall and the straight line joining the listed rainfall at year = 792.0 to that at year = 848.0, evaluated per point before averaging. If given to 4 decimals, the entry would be 0.0004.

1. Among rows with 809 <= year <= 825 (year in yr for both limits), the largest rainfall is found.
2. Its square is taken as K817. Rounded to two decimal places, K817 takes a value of 1.46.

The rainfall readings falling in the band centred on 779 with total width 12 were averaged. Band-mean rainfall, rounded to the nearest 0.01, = 1.11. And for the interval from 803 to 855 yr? 1.19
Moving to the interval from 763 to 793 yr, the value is 1.09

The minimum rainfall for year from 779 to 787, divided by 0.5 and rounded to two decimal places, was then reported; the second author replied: 2.17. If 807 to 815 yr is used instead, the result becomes 2.37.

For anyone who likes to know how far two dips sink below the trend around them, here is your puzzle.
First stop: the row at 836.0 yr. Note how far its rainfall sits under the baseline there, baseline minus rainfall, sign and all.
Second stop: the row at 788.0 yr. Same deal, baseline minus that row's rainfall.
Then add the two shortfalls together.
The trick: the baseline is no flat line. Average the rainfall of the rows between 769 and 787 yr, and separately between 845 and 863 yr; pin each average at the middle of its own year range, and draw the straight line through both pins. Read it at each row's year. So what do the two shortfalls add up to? -0.08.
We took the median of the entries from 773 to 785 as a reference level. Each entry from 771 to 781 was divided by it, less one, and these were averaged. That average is -0.02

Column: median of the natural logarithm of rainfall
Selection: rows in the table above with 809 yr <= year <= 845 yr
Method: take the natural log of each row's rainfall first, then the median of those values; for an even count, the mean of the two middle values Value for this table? 0.177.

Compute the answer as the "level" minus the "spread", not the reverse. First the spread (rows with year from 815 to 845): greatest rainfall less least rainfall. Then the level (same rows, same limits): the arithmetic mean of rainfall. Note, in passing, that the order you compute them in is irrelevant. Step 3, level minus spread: 1.08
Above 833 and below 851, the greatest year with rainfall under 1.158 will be 850.0 yr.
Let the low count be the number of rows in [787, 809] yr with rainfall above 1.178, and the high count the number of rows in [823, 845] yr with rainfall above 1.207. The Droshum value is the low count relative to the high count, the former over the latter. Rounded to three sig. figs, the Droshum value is 1.00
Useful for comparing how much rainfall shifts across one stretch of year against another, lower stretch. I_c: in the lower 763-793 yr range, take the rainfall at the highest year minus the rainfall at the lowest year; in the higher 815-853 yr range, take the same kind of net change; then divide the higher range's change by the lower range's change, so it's 0.28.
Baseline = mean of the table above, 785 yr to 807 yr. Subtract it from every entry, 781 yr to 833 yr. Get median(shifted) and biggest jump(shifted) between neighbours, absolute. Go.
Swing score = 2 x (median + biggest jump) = 0.16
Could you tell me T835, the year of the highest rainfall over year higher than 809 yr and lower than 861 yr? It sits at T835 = 858.0 yr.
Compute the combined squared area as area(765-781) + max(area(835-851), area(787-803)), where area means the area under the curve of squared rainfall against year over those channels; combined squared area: 41.3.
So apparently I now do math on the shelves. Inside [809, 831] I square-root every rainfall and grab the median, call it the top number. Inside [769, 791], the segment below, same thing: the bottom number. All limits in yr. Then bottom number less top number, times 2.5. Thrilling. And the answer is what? -0.07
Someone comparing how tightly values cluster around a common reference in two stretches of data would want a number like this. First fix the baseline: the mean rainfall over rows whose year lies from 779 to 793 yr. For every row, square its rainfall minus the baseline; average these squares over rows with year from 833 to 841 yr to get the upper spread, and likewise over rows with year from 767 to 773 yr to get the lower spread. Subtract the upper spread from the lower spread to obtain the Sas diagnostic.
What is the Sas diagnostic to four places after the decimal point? -0.0020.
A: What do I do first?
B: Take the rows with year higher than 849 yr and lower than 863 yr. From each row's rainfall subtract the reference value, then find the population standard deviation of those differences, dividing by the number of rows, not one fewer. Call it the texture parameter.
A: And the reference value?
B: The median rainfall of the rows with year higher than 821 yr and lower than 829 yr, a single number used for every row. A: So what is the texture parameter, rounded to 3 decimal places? 0.051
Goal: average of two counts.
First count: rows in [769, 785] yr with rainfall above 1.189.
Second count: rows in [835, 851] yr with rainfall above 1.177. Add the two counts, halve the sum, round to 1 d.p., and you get 2.5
